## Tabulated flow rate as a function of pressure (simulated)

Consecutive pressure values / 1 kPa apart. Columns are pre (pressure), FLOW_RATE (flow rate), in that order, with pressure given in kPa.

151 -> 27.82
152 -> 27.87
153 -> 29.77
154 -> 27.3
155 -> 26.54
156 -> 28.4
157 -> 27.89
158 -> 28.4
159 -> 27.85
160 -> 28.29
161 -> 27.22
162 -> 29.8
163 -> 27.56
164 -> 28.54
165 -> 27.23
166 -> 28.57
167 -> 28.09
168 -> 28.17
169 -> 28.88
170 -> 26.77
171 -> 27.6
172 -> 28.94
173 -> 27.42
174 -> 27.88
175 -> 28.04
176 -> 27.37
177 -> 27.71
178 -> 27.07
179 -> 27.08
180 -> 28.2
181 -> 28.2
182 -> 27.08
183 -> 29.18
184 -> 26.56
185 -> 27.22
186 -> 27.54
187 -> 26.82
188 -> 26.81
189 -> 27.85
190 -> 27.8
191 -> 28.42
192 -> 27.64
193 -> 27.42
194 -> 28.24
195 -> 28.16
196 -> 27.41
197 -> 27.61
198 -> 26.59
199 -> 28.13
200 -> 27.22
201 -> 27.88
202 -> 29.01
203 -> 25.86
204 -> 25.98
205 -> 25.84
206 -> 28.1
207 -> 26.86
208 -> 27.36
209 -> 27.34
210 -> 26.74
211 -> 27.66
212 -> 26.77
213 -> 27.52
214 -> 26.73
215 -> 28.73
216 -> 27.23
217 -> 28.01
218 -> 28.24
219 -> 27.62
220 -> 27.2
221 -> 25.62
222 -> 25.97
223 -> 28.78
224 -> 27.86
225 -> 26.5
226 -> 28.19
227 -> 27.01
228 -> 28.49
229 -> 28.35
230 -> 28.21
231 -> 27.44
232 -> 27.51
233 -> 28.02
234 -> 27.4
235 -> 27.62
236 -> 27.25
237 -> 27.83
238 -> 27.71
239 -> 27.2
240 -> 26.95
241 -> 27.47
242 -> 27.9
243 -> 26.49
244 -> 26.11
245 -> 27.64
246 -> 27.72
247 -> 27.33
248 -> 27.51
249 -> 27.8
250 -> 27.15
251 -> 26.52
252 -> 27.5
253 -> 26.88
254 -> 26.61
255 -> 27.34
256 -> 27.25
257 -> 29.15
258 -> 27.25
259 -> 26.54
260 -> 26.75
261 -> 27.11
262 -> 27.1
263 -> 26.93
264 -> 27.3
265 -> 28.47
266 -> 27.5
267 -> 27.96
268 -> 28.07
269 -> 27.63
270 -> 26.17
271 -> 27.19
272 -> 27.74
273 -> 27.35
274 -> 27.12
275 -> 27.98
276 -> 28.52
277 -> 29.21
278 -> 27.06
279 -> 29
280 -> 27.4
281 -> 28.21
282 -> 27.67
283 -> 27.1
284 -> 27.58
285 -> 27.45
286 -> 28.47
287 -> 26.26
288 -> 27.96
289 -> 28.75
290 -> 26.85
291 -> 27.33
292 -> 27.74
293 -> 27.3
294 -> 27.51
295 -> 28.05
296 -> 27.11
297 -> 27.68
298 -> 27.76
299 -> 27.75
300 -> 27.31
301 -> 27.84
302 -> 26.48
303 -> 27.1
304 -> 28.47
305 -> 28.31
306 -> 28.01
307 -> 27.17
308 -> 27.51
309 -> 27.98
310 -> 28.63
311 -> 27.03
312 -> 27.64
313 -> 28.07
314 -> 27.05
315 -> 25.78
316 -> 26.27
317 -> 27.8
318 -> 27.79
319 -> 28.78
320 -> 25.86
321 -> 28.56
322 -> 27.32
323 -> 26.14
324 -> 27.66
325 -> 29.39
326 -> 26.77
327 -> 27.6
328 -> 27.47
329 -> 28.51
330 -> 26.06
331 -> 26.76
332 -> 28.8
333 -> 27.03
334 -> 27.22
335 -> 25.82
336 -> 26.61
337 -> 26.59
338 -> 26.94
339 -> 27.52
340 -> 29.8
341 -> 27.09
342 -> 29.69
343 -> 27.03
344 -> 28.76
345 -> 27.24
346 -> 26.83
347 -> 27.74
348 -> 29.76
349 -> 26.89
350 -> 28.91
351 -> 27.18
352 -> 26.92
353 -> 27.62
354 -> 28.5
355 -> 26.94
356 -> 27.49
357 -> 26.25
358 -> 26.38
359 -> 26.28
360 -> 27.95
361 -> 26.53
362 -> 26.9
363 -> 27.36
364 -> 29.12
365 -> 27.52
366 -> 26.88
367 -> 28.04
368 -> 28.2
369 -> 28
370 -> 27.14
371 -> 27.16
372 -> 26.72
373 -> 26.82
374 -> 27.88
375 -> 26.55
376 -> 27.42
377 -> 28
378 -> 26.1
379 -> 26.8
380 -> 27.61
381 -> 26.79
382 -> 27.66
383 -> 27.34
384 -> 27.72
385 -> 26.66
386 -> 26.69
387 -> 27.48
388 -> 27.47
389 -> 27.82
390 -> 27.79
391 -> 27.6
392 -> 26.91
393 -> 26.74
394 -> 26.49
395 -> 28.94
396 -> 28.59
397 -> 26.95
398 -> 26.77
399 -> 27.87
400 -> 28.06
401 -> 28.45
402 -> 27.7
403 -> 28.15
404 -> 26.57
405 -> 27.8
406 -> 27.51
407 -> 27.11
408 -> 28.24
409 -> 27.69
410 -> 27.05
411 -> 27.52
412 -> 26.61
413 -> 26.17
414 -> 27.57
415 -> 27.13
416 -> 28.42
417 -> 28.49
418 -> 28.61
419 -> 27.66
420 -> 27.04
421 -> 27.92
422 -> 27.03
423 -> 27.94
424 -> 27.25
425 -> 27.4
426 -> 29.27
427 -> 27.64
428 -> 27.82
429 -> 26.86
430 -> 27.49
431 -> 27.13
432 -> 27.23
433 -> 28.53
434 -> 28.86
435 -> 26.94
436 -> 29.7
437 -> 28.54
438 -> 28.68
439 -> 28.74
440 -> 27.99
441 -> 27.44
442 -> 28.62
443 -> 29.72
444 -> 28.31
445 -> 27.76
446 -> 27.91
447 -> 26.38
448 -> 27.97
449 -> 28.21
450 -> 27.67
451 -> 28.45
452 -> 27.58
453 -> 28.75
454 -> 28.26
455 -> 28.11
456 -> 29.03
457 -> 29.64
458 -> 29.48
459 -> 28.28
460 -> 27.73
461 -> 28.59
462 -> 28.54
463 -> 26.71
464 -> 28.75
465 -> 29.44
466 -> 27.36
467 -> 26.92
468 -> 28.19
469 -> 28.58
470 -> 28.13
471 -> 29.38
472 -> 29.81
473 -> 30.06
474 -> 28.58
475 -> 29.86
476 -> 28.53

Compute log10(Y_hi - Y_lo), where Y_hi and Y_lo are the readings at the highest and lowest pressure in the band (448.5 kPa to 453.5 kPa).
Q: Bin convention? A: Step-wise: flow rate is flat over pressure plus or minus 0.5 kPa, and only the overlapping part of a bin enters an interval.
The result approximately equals -0.27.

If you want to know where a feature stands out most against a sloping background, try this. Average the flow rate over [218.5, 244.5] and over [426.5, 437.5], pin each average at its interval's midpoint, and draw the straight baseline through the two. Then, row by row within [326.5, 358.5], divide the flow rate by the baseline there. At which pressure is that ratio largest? 340 kPa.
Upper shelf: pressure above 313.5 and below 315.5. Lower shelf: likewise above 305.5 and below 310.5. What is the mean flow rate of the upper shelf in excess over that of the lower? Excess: -1.4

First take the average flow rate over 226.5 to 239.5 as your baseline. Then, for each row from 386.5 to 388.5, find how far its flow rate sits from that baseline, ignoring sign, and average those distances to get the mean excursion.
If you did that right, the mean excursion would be 0.2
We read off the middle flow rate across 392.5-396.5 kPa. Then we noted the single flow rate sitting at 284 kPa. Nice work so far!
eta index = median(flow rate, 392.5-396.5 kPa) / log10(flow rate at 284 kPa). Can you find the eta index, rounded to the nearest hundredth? 19.20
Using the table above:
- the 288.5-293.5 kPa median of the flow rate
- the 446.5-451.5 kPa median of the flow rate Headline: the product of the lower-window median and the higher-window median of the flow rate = 764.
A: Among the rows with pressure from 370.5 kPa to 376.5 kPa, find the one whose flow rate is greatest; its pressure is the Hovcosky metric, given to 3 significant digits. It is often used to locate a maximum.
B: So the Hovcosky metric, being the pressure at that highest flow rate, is 374 kPa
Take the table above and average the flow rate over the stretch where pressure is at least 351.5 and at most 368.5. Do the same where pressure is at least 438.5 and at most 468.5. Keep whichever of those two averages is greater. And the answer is 28.2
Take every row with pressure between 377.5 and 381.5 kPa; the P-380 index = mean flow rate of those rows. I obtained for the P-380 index 26.8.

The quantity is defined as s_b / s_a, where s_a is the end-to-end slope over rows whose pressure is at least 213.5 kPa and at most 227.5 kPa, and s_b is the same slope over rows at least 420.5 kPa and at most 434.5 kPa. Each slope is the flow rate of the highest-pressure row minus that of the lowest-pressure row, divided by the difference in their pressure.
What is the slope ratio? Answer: 3.4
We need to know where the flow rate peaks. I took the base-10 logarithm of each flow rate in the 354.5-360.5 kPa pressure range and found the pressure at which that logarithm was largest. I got 360 kPa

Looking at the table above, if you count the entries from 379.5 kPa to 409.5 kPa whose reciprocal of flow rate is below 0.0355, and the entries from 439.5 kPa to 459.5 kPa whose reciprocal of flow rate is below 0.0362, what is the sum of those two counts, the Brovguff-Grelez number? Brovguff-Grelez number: 21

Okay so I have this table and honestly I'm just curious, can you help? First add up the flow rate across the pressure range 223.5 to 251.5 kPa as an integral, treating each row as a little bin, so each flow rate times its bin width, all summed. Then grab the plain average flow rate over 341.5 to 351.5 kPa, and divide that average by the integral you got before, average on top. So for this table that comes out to 0.04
